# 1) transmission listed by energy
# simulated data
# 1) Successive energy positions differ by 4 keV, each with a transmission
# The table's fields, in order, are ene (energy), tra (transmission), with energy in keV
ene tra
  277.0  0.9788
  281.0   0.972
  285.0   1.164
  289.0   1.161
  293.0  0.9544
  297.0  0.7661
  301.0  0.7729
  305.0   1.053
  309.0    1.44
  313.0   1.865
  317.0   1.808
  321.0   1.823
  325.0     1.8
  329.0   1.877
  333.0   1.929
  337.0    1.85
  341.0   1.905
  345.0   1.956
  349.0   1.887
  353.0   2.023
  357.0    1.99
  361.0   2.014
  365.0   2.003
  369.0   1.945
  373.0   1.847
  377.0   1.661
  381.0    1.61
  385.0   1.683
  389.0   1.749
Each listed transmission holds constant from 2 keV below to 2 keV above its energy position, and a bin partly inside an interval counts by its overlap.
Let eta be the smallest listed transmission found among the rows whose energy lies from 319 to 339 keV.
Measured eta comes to 1.8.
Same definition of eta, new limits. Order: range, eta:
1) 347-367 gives 1.887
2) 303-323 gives 1.053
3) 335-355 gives 1.85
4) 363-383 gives 1.61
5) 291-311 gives 0.7661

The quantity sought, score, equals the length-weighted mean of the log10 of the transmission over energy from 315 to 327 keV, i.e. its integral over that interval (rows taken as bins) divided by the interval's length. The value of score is 0.258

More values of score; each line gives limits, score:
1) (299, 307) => -0.045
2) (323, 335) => 0.271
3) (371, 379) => 0.243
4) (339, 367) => 0.294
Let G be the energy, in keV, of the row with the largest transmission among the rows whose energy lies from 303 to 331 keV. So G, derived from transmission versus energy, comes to 329.0 keV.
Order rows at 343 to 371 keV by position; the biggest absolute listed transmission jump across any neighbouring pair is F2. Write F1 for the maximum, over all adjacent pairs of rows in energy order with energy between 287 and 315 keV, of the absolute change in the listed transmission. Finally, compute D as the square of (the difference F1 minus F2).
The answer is 0.084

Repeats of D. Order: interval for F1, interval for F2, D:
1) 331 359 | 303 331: 0.084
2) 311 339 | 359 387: 0.011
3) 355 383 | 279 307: 0.009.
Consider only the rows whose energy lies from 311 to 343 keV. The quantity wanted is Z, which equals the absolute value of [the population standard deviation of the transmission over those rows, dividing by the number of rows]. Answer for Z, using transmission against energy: 0.04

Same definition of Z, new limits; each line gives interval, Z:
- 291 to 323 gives 0.45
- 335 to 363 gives 0.06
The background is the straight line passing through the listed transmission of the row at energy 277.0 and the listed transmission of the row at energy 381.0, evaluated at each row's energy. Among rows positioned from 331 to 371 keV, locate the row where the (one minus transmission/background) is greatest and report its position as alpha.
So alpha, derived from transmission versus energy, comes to 369.0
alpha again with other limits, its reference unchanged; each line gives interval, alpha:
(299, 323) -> 301.0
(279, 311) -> 301.0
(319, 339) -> 337.0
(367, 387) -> 381.0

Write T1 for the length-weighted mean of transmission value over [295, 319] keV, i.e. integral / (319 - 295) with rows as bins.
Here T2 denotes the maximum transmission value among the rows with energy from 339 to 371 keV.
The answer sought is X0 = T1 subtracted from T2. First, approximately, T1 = 1.3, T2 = 2.023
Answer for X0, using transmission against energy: 0.74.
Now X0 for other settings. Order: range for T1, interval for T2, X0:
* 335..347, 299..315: -0.04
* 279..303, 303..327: 0.90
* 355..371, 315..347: -0.03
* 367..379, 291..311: -0.38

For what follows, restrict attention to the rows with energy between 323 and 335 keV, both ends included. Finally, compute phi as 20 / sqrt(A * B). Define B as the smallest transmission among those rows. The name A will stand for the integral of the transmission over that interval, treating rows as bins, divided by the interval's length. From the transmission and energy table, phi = 10.9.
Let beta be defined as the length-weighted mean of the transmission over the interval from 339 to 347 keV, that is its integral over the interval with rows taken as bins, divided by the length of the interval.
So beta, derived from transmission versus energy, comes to 1.9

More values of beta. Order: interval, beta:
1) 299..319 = 1.4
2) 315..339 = 1.8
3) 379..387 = 1.6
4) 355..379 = 1.9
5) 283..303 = 1.0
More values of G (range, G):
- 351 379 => 353.0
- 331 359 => 353.0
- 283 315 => 313.0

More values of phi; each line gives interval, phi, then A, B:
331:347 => 10.6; 1.9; 1.85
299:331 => 18.2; 1.6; 0.7729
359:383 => 11.6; 1.8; 1.61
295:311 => 22.8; 1.0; 0.7661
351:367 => 10.0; 2.0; 1.99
